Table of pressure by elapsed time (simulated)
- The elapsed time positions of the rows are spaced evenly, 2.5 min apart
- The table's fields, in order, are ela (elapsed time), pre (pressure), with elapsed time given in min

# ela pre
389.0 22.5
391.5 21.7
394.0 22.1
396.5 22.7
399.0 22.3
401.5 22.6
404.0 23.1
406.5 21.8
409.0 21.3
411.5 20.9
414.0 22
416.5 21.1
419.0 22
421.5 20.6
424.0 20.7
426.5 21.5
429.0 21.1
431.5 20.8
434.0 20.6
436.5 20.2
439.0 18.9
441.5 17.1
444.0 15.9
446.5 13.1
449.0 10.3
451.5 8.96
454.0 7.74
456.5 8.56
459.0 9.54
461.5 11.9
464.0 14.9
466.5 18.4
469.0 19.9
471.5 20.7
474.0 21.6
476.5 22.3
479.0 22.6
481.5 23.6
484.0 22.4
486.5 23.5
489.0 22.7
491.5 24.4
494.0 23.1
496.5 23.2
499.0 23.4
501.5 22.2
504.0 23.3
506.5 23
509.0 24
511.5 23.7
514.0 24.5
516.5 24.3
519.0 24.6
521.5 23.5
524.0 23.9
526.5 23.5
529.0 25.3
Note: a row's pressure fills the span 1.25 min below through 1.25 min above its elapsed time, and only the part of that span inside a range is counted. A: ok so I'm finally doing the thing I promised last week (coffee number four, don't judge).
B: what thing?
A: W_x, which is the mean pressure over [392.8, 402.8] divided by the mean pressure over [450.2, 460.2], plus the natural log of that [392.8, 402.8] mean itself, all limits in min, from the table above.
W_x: 5.7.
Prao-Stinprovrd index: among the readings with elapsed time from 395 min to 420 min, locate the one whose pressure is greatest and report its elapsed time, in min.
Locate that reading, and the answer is 404.0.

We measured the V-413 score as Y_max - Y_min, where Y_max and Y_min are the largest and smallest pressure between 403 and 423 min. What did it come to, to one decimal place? 2.5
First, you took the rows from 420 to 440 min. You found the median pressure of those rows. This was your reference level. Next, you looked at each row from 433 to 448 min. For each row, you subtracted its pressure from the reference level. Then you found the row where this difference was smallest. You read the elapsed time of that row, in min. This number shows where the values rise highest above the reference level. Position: 434.0 min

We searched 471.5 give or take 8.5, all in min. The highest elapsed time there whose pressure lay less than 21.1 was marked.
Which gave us 471.5 min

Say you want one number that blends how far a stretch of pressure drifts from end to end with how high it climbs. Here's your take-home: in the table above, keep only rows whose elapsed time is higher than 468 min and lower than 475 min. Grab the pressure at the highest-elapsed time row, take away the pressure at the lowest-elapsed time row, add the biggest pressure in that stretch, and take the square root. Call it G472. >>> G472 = 4.8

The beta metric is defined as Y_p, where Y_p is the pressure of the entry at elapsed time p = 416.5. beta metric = 21.1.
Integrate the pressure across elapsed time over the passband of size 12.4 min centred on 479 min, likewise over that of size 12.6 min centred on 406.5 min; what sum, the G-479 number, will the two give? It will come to 556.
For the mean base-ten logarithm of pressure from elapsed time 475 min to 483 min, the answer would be 1.36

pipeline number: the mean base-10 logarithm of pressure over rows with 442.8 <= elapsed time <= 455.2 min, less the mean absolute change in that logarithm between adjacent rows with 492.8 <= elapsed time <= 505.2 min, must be 1.02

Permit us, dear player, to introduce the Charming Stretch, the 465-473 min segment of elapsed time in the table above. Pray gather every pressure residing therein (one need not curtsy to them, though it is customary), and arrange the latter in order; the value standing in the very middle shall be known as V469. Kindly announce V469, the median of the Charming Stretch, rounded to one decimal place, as 19.9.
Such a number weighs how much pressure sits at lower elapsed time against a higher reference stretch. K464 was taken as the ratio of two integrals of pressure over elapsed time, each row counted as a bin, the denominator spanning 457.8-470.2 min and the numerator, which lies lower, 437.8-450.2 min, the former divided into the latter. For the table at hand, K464 1.01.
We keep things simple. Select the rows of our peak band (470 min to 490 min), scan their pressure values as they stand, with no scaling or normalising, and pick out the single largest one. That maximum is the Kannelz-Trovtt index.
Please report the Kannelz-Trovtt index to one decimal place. 23.6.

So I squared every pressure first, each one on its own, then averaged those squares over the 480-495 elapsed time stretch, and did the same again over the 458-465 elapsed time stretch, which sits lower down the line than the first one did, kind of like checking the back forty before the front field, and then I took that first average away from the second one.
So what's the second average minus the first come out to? -391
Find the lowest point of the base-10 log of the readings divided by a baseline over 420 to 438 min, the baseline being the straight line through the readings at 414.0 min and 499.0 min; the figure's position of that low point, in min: 436.5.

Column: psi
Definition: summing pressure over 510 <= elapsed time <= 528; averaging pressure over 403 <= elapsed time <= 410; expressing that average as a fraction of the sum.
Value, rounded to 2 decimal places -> 0.13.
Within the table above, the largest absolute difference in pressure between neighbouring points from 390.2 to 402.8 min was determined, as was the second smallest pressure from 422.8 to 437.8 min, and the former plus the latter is 21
